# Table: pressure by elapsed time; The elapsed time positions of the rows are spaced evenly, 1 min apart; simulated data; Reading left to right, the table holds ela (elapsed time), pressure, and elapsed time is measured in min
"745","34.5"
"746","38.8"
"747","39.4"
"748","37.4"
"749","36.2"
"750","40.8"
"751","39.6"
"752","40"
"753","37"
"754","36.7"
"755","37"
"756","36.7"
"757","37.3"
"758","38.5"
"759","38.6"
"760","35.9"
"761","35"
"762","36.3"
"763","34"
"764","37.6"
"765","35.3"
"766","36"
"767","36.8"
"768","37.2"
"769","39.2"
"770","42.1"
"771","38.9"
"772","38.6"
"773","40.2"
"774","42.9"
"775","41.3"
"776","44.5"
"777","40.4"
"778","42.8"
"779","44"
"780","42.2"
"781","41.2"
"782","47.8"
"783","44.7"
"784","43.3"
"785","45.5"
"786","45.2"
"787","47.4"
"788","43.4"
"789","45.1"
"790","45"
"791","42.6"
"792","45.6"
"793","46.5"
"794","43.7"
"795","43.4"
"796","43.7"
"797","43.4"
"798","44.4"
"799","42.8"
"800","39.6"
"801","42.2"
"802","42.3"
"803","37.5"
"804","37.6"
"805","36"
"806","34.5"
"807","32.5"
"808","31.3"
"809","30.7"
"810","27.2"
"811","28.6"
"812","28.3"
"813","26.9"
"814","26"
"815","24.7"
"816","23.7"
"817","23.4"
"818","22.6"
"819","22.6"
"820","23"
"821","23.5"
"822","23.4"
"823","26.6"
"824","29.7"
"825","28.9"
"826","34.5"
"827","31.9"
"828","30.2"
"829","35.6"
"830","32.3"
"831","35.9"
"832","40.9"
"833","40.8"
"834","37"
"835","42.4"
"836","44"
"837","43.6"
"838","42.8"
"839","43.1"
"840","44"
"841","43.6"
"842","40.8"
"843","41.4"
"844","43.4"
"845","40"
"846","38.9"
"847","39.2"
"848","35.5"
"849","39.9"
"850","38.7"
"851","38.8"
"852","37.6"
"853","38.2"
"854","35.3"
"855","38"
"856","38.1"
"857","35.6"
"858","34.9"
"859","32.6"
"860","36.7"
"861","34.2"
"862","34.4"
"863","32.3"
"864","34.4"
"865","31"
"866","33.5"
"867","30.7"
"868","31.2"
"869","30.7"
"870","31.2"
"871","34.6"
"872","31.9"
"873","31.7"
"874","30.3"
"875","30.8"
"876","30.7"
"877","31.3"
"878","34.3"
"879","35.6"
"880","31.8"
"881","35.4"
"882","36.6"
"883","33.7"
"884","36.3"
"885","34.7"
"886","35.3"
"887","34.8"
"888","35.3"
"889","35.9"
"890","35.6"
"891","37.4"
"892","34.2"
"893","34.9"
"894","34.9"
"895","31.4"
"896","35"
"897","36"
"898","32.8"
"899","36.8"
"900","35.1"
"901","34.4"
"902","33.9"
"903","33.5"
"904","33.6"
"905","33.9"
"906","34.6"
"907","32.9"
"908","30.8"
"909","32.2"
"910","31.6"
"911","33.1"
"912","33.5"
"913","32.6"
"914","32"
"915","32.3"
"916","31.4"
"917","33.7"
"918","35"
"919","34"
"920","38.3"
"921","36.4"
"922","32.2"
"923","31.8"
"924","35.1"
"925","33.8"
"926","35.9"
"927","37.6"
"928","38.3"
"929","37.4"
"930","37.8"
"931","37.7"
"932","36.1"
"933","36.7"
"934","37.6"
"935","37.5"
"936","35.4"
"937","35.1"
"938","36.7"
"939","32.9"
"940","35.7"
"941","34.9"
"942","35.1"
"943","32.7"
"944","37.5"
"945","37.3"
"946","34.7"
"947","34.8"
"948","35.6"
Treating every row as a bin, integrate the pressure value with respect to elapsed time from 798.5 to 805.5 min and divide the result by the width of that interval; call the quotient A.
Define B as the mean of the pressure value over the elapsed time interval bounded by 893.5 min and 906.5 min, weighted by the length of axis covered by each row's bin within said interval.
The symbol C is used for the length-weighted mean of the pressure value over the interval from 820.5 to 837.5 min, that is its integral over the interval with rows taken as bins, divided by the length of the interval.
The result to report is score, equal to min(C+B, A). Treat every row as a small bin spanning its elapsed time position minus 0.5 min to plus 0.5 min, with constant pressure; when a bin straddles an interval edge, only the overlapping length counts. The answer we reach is 39.7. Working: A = 40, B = 34.3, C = 34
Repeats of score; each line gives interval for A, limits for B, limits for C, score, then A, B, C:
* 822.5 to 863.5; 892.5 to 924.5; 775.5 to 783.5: 37.4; 37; 33.7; 43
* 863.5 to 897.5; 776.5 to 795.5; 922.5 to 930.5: 33.6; 34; 44.2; 36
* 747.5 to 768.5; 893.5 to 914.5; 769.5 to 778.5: 37.1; 37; 33.6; 41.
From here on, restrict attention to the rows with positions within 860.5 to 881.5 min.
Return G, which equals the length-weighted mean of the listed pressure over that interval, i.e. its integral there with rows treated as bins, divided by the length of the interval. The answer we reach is 32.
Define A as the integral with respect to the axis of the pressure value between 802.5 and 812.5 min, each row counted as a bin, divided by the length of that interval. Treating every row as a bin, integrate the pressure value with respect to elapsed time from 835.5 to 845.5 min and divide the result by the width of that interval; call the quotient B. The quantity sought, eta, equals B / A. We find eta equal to 1.32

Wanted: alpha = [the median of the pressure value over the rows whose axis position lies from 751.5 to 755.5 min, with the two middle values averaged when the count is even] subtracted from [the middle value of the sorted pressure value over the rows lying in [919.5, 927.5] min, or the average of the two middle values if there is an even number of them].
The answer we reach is -1.5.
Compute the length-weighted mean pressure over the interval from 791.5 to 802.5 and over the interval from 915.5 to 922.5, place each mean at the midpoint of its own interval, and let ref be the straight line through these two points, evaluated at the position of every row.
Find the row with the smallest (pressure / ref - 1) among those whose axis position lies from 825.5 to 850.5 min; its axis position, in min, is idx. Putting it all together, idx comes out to 828 min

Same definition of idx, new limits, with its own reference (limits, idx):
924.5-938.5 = 925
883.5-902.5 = 895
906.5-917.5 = 908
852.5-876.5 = 867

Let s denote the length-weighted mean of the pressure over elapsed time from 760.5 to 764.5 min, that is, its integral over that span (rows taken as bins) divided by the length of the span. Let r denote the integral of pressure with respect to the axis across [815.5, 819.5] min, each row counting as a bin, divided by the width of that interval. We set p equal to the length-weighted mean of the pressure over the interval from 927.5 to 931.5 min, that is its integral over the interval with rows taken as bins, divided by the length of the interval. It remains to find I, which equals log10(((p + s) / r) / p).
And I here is -1.07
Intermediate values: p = 38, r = 23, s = 36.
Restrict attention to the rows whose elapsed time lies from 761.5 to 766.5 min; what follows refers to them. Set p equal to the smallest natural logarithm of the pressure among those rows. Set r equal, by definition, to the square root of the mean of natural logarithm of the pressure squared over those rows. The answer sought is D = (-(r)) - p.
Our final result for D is -7.11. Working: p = 3.53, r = 3.58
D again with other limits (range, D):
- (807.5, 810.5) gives -6.69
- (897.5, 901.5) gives -7.04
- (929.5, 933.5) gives -7.20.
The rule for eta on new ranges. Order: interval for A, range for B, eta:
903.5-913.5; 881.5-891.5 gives 1.08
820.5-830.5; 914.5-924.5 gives 1.15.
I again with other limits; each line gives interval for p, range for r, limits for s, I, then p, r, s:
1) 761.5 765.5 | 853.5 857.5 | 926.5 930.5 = -1.25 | 36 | 37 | 38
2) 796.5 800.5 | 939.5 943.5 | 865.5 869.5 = -1.30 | 43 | 35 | 32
